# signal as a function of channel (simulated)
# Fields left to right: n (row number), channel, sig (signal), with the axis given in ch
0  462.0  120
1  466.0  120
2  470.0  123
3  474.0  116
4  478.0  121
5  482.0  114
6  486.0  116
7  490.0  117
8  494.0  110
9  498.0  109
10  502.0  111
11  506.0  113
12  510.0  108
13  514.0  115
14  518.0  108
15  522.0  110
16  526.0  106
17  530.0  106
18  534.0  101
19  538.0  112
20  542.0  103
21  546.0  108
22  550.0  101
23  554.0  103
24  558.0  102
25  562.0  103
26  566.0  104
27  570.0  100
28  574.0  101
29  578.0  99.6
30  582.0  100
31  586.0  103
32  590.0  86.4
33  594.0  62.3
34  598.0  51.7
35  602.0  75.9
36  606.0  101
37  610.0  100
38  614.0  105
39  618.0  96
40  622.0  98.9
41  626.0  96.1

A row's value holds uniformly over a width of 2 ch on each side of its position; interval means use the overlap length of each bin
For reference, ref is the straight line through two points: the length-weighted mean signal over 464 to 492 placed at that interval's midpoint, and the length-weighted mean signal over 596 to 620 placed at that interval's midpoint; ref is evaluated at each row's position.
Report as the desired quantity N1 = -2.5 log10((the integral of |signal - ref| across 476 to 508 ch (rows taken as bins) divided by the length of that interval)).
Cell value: -0.99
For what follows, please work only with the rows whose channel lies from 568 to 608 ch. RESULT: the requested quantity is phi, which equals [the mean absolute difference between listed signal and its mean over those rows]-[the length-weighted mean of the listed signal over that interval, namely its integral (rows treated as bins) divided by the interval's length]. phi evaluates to -73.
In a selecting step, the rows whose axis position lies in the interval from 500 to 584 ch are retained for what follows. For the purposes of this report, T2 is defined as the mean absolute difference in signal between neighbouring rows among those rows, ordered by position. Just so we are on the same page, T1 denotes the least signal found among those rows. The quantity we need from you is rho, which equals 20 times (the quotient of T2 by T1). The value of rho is 0.8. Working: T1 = 99.6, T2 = 4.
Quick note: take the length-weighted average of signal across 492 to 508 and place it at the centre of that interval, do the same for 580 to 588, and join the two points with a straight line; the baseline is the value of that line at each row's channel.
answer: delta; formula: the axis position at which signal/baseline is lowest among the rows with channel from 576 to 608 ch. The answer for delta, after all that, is 598.0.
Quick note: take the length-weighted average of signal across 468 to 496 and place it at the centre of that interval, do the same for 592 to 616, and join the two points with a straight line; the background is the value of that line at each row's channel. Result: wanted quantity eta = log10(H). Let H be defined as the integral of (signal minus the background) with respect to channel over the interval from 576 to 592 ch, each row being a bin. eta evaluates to 2.2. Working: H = 144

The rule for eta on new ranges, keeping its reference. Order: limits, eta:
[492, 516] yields 1.0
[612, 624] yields 2.4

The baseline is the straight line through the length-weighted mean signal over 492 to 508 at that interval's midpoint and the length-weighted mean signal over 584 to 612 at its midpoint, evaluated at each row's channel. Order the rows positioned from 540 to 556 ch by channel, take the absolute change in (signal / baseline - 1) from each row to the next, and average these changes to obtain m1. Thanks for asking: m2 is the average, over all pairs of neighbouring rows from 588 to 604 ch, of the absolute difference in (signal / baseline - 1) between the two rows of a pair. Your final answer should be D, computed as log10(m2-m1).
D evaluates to -0.7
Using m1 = 0.052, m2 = 0.23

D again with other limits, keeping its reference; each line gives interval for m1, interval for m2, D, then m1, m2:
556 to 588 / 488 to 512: -2.4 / 0.025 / 0.03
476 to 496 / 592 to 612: -0.8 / 0.037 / 0.19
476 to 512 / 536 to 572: -2.0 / 0.030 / 0.04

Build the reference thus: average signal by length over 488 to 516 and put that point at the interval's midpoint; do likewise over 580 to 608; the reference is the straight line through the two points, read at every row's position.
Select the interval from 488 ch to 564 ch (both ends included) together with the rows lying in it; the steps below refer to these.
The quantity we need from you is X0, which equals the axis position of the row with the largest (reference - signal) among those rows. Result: 494.0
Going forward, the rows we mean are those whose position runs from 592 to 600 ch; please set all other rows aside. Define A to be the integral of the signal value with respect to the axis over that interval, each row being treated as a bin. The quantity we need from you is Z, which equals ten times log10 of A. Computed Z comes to 26.6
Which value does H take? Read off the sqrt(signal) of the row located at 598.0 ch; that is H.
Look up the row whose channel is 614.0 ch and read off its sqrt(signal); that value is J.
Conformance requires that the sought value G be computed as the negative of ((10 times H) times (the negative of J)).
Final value 737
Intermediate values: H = 7.2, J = 10.2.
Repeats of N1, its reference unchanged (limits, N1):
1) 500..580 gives -1.20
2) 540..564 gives -1.01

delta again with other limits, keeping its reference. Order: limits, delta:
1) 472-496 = 494.0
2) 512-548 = 534.0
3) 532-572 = 534.0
